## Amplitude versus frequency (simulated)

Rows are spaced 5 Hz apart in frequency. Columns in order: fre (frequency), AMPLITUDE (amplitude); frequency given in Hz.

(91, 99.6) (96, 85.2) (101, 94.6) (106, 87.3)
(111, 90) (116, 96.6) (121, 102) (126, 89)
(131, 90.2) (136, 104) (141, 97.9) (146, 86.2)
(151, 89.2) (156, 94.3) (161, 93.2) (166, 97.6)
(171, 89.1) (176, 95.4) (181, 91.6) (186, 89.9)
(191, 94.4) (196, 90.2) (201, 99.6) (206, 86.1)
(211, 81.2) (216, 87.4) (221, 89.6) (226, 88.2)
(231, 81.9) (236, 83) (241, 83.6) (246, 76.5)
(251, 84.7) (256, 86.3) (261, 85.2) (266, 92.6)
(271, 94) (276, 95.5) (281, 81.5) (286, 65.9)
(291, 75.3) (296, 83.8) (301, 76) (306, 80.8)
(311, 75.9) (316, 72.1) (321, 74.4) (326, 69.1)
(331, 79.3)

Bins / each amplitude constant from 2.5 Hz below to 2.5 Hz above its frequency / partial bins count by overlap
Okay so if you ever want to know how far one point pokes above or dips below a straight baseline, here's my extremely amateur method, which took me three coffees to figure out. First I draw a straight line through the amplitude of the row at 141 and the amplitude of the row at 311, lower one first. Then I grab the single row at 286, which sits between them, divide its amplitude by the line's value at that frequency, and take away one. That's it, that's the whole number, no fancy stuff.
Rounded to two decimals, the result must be -0.17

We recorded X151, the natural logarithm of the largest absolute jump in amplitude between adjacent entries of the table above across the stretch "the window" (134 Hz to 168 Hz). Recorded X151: 2.5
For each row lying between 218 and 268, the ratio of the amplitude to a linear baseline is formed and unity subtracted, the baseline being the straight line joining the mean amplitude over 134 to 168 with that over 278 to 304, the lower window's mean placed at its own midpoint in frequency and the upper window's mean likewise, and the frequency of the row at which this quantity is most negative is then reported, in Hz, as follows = 246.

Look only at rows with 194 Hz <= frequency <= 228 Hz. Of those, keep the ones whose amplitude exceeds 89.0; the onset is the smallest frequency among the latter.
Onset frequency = 196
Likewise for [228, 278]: 266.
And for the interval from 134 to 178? 136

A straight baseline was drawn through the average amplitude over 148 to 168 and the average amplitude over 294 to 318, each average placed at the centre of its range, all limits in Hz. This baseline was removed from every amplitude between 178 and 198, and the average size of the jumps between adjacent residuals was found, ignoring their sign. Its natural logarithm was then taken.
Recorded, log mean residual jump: 1.19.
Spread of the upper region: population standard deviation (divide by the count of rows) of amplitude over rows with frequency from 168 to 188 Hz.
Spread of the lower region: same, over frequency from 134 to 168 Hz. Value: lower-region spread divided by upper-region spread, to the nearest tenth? 2.3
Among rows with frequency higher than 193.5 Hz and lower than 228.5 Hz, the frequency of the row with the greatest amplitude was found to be 201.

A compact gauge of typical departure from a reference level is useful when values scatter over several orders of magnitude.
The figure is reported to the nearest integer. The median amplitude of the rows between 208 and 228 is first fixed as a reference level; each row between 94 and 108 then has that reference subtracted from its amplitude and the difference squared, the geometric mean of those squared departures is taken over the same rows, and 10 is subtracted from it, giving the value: -6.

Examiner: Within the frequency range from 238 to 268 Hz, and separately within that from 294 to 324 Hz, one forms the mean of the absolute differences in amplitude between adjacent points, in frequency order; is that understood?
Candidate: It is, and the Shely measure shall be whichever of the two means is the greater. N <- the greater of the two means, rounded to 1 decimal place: 5.1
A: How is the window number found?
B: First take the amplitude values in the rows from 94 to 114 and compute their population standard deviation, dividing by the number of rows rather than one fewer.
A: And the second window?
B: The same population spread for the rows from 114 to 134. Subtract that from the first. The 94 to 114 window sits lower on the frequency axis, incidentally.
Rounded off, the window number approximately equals -1.7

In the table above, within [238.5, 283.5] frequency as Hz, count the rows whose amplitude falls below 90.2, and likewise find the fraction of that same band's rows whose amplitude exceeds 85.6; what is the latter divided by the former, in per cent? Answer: 7.4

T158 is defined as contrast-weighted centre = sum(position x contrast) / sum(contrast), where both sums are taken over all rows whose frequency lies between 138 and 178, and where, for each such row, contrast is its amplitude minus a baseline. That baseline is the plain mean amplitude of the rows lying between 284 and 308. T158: 158.9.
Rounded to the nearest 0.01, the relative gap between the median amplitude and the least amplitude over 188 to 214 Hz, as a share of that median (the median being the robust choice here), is 0.10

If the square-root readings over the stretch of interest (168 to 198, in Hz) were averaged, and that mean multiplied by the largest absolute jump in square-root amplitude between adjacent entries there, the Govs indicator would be 3.1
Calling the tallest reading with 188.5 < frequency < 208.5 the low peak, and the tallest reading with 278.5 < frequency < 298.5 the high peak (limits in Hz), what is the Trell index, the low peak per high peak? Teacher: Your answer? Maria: 1.19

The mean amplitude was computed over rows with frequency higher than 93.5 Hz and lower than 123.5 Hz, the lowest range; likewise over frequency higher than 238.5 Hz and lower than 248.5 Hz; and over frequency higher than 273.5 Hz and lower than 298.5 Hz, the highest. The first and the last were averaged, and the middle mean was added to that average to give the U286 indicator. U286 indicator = 167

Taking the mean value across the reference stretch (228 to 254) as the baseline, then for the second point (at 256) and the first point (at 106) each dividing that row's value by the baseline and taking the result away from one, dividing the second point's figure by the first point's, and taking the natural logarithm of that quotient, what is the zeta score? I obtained -0.2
